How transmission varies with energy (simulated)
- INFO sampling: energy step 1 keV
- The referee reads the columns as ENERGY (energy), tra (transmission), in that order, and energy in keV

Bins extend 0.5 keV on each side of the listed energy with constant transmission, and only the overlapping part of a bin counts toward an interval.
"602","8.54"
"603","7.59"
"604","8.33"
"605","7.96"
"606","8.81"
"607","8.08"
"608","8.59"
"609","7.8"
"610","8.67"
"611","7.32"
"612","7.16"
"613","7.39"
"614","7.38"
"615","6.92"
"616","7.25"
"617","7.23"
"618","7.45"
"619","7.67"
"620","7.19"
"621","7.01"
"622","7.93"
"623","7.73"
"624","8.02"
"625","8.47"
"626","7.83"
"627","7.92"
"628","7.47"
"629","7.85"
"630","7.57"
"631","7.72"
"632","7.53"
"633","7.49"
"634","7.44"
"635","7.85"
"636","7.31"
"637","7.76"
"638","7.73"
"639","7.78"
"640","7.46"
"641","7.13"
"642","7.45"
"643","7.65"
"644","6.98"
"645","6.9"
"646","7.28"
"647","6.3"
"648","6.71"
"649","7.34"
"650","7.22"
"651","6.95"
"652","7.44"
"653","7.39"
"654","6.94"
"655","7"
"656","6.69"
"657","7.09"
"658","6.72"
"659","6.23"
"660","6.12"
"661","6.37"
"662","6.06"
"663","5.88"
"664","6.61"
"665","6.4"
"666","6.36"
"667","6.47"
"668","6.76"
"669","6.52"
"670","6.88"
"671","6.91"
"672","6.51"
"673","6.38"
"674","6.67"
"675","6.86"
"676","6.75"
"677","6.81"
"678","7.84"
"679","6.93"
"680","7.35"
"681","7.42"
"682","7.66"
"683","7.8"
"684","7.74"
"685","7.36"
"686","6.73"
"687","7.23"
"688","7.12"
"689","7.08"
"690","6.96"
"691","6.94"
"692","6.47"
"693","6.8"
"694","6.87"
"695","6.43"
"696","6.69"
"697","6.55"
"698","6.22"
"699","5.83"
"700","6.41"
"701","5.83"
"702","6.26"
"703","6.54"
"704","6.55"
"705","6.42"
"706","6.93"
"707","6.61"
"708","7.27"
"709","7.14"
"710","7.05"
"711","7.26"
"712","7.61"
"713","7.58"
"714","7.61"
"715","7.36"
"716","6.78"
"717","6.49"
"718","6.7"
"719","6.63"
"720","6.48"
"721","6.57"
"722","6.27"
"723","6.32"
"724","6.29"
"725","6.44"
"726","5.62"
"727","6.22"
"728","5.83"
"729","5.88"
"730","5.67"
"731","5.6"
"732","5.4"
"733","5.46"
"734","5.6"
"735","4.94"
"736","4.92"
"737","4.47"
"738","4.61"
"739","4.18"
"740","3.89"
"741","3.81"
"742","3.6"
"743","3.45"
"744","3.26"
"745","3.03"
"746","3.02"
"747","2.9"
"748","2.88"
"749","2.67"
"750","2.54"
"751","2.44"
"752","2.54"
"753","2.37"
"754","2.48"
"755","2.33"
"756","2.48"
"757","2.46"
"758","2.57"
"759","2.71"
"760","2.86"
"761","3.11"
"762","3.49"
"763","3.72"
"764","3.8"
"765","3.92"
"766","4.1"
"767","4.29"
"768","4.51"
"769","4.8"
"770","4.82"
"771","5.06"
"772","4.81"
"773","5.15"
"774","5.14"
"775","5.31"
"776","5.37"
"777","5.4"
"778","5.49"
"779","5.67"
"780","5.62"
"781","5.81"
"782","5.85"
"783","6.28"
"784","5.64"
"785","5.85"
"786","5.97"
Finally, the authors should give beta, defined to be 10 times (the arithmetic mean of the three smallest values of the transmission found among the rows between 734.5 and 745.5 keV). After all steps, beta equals 32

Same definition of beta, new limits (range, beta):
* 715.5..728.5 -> 59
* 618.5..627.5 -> 73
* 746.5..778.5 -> 24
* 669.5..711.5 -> 60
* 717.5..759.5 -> 24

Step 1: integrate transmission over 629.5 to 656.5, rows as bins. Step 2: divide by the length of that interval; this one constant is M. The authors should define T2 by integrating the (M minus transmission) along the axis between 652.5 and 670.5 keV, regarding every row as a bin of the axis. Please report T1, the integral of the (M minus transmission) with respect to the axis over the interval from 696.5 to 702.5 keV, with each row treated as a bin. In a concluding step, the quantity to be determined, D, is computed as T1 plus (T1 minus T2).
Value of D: 1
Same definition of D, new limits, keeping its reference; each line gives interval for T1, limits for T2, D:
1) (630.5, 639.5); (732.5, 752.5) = -78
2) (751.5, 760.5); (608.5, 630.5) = 92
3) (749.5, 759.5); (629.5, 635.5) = 98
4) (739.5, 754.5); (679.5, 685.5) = 131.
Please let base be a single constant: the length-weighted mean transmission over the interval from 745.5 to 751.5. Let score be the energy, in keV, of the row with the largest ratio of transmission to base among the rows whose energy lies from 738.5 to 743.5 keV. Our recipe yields 739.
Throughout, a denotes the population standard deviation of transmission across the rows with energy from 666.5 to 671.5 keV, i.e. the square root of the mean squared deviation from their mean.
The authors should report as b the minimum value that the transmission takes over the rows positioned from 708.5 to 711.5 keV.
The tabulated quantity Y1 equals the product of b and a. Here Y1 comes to 1.3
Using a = 0.18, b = 7.05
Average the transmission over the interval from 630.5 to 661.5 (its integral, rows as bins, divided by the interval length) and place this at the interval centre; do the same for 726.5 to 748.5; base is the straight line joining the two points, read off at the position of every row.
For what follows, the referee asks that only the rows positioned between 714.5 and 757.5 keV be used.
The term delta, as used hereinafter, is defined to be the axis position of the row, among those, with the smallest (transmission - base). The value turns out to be 753 keV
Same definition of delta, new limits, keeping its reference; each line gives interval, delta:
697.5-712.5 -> 699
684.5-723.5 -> 699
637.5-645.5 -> 645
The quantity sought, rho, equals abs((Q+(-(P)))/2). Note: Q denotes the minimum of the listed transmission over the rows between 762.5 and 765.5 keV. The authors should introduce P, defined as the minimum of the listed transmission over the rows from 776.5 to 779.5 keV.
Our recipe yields 0.84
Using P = 5.4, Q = 3.72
